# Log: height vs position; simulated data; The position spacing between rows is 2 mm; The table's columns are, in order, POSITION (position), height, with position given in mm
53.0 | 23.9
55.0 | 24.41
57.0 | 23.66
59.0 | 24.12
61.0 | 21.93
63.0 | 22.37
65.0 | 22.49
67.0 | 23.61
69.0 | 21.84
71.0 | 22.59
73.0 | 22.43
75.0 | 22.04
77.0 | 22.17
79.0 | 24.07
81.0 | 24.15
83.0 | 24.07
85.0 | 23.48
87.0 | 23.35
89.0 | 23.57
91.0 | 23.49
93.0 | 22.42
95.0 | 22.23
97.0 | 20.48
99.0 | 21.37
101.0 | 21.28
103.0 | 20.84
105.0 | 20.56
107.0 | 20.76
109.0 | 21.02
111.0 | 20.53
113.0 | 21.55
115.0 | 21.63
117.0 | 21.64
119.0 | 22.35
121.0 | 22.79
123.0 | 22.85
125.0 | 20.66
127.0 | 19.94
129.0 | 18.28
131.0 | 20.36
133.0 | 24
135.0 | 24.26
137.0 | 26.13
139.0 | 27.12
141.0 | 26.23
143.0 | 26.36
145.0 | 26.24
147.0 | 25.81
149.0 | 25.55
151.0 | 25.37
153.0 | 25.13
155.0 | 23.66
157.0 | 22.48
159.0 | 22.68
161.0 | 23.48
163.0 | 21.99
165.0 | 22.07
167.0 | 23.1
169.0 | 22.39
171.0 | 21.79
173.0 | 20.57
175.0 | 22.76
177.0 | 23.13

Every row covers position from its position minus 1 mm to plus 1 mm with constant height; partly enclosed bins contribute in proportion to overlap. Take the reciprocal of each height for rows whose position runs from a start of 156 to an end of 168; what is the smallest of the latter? 0.0426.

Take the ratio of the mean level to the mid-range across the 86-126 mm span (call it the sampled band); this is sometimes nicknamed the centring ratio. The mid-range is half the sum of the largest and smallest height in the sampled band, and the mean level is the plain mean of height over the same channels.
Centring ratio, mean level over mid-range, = 0.99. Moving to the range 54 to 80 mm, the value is 0.99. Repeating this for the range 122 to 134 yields 0.99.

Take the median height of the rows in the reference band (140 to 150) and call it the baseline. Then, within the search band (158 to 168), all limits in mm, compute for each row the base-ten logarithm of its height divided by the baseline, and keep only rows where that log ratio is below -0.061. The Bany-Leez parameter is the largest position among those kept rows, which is 165.0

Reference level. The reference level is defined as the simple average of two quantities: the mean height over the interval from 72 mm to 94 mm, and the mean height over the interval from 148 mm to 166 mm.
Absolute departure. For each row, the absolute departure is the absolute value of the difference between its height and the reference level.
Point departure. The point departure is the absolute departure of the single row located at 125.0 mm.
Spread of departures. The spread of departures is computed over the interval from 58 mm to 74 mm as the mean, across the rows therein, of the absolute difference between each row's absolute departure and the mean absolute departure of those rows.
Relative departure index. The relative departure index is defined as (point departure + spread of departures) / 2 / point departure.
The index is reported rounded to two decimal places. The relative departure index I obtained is 0.55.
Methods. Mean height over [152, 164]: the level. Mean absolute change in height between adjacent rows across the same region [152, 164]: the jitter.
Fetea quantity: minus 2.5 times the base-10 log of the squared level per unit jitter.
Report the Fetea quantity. -6.80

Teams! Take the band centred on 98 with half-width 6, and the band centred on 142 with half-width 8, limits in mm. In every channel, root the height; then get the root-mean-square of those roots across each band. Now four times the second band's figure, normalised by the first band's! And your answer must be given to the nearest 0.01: 4.40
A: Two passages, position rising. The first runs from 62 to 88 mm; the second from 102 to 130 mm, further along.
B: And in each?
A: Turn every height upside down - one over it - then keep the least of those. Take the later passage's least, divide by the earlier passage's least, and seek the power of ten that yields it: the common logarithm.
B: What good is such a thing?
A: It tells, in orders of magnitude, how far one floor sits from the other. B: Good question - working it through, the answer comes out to 0.024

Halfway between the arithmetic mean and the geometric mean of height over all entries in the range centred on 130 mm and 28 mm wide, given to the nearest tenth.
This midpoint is 23.0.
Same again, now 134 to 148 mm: 26.0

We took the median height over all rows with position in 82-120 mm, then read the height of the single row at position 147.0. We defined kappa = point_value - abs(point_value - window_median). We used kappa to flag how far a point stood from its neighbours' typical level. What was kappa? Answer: 21.6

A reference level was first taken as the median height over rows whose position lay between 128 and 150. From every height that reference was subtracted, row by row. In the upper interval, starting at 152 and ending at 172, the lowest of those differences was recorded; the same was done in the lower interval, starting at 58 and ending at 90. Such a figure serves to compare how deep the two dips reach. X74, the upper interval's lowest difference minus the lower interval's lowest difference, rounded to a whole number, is 0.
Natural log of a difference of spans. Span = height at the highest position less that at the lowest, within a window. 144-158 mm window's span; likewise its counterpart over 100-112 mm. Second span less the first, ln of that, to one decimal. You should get 1.1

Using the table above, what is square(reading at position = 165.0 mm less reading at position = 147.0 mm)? 14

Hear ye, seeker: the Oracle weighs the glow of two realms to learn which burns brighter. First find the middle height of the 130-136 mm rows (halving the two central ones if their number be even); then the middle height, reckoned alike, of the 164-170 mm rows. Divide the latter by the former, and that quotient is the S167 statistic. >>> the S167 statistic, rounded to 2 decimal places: 0.93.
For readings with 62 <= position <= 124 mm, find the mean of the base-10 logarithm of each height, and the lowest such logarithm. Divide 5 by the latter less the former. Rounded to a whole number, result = -140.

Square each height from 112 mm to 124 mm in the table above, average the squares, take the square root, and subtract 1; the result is 21.1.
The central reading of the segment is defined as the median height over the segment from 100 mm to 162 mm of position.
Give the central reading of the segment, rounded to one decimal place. 22.7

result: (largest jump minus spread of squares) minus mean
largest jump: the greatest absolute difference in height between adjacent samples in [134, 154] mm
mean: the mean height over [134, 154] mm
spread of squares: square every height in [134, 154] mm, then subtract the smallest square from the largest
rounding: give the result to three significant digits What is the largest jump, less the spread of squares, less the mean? -171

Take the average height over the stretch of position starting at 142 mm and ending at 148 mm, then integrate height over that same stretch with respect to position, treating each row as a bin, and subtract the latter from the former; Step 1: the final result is -131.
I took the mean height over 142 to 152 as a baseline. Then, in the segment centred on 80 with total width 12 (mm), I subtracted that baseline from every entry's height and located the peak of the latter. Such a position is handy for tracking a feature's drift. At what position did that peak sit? 81.0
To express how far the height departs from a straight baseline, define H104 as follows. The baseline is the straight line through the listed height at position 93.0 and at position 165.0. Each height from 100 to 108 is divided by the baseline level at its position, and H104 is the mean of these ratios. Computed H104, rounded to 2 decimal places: 0.93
